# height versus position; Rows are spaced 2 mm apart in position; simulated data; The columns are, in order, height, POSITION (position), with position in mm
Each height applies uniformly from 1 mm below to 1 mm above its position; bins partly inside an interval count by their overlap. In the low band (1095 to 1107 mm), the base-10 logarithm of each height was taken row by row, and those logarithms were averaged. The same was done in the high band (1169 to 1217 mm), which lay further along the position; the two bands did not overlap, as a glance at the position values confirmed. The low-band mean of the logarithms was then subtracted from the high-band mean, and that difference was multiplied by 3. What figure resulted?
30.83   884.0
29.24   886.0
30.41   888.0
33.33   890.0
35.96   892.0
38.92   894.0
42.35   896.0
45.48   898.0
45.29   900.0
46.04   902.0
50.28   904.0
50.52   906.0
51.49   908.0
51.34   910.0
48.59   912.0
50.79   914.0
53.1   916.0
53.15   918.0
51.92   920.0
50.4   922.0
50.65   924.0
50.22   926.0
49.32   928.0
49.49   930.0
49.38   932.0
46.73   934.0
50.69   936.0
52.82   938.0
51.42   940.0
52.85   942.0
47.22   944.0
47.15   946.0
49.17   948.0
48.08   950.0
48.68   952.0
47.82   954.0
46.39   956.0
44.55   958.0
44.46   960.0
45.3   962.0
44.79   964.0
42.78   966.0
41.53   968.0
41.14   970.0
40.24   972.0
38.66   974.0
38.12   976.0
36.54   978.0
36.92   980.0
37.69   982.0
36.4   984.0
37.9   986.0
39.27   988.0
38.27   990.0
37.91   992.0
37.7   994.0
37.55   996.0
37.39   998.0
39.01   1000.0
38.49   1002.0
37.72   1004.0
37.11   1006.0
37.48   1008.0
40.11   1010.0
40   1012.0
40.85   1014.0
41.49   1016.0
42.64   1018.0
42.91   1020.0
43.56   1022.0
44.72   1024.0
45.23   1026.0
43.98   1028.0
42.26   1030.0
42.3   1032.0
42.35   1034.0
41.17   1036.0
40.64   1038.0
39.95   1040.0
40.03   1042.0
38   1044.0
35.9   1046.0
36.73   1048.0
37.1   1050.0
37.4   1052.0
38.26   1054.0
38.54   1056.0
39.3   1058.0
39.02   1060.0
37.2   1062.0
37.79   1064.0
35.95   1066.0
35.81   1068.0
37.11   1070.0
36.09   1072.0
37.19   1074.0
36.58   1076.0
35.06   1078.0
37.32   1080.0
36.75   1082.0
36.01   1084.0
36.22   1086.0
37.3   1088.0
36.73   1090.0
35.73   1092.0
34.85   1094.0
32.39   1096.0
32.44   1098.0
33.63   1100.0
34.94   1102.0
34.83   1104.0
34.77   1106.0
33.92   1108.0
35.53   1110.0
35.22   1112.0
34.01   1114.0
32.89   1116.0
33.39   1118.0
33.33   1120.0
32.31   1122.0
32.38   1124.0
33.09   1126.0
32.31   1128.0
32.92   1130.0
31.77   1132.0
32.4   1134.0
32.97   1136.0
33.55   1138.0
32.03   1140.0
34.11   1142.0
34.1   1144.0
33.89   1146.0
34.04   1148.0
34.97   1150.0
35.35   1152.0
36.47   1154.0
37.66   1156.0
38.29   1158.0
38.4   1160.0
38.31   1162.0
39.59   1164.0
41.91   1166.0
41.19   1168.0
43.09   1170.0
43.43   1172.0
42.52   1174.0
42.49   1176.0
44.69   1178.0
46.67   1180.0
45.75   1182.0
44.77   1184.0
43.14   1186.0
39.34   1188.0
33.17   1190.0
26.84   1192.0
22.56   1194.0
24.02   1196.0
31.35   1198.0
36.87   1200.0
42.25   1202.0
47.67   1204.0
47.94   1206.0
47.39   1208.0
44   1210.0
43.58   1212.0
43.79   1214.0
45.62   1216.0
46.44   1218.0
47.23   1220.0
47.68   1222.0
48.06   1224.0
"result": 0.2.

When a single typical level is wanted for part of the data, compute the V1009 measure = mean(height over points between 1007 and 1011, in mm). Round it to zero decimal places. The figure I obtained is 39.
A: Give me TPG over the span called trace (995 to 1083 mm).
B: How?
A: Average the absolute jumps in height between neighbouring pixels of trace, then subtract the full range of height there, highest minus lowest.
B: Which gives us -9.3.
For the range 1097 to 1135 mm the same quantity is -3.0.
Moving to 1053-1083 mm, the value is -3.2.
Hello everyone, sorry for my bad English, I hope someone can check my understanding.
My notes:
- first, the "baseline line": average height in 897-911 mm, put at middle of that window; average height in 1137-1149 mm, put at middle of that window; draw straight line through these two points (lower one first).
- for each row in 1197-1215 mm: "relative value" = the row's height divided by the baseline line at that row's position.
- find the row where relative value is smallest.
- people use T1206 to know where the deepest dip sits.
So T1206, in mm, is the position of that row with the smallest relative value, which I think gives 1198.0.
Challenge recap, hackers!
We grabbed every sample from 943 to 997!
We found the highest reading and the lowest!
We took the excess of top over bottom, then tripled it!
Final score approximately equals 38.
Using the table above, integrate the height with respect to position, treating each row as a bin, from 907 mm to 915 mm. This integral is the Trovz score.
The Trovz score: 404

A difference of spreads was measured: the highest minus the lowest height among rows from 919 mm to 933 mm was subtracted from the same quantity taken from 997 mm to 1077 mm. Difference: 7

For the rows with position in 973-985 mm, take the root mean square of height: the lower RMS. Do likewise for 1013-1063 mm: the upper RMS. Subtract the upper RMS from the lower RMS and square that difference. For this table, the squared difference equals 10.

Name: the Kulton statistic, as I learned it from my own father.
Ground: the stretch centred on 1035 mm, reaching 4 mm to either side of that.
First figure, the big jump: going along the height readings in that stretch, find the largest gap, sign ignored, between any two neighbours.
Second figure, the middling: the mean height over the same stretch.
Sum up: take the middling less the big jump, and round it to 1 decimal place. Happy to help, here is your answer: 40.4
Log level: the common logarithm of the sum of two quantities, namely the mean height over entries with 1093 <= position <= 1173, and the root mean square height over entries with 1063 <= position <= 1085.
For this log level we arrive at 1.86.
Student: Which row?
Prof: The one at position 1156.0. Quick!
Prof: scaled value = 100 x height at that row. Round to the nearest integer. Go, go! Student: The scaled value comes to 3766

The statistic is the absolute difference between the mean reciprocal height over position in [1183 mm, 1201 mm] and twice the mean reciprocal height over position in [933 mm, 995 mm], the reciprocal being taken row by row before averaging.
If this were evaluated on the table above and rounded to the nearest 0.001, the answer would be 0.015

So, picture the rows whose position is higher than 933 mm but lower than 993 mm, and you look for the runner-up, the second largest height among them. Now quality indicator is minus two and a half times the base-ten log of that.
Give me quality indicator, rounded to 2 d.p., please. -4.31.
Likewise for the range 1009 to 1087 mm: -4.13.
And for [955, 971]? -4.14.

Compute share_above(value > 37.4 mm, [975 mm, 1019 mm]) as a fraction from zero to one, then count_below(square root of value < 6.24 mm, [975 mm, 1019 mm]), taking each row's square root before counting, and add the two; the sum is 16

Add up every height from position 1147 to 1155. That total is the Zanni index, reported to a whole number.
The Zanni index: 141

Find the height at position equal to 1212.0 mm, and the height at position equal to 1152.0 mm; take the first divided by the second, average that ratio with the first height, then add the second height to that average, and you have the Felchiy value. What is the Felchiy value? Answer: 58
